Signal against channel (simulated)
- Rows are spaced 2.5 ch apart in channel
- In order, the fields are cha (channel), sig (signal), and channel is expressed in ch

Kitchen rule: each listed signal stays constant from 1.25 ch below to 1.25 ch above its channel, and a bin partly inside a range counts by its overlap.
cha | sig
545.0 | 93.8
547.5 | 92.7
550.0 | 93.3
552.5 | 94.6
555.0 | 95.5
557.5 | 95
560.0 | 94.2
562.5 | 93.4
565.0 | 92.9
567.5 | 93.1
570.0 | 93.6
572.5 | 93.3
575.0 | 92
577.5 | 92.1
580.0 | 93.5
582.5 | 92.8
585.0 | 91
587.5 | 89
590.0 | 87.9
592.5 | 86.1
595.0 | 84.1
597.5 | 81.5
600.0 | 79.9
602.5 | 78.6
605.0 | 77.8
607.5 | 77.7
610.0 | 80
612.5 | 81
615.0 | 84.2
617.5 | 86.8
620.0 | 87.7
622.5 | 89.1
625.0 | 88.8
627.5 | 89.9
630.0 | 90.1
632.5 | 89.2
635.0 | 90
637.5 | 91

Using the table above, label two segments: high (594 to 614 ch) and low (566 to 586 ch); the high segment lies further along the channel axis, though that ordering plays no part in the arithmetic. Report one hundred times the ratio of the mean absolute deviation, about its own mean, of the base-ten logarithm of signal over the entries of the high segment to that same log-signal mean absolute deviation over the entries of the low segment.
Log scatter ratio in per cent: 250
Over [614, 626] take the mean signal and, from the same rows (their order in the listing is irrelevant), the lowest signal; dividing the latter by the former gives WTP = 0.964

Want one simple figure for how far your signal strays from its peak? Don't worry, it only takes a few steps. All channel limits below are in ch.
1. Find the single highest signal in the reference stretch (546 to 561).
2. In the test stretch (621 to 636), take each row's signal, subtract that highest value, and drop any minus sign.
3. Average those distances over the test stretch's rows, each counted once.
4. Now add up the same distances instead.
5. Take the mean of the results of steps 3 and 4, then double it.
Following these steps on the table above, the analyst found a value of 42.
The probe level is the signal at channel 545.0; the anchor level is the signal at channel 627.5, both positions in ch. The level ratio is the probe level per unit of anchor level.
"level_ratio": 1.04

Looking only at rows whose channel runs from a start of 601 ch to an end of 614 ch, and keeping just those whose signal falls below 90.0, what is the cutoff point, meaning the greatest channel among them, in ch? 612.5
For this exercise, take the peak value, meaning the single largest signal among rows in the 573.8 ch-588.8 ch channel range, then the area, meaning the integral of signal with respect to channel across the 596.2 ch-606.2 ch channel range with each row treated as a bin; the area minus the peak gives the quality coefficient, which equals 701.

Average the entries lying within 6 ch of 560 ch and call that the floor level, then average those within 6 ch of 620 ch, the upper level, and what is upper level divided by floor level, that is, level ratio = 0.927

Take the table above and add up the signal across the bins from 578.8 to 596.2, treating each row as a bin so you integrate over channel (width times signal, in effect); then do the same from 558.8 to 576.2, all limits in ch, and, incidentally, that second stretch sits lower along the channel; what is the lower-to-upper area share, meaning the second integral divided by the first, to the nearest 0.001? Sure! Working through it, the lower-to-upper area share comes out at 1.045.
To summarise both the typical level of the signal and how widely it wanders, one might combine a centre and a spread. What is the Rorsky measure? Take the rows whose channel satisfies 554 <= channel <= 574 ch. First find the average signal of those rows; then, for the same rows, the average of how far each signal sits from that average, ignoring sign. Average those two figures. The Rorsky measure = 47.3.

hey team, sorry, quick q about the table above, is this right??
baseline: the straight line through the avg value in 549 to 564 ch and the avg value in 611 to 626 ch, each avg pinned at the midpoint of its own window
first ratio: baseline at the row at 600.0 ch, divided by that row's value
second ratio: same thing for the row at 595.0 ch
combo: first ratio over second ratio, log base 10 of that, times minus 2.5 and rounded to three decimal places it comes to -0.048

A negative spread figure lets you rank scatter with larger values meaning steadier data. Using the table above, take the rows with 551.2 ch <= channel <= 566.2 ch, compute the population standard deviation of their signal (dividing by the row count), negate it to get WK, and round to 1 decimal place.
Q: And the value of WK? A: -0.9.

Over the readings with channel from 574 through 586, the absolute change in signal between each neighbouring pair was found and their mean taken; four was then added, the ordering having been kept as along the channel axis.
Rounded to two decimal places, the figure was 5.00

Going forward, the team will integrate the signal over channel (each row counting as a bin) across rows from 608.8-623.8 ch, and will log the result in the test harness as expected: 1272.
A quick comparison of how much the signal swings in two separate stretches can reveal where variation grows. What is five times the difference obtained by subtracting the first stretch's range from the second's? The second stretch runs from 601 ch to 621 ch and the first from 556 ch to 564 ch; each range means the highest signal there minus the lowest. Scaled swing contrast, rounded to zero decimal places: 42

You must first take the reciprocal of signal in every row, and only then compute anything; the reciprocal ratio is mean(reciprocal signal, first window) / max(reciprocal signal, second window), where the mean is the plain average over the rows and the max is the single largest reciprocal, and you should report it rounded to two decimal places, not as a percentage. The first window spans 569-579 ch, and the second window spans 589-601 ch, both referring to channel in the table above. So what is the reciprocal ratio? 0.86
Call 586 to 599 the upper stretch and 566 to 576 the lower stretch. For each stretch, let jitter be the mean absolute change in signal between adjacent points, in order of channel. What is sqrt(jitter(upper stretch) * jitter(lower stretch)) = 1.15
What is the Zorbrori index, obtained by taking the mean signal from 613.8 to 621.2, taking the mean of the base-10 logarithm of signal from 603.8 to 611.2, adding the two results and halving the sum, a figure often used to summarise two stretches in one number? 44.1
